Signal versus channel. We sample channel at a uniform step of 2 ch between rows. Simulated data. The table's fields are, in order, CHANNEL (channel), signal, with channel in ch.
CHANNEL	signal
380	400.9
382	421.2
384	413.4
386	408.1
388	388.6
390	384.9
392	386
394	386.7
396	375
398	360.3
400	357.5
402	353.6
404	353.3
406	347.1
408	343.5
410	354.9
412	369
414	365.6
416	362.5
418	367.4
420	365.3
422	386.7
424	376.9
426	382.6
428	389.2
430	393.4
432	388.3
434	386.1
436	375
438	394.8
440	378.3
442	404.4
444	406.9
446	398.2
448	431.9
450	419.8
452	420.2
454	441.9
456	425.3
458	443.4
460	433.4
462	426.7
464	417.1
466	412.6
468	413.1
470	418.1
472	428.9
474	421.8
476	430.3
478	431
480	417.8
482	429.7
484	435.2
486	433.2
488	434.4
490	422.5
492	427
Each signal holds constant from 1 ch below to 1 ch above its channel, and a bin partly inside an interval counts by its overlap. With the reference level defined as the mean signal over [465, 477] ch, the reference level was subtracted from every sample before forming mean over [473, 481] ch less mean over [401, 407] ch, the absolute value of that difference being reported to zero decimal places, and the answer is 74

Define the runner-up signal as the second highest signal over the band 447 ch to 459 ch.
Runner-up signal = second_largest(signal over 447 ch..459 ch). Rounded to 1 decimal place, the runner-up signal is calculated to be 441.9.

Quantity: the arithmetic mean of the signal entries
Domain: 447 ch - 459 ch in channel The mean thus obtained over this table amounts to 430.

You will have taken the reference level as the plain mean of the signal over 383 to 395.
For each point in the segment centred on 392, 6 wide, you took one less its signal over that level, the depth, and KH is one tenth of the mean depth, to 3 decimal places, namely 0.002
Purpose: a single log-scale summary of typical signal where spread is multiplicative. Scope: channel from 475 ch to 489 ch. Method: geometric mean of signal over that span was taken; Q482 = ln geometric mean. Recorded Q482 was 6.06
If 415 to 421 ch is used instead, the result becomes 5.90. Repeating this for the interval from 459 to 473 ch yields 6.04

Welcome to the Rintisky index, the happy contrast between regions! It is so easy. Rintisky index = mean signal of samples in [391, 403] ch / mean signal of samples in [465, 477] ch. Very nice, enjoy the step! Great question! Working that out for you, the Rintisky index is 0.88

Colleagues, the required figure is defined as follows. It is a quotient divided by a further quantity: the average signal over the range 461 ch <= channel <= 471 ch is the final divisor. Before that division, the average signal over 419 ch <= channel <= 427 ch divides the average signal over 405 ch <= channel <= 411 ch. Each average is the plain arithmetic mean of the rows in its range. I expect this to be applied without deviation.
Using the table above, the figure 0.0022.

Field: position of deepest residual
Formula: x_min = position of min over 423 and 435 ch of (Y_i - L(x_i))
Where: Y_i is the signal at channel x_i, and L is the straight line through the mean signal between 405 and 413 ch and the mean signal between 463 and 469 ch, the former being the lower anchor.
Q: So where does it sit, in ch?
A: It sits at 434 ch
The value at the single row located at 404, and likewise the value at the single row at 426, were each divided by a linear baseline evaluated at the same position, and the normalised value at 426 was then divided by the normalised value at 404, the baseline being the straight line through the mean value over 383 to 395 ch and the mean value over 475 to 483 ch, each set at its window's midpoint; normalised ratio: 1.06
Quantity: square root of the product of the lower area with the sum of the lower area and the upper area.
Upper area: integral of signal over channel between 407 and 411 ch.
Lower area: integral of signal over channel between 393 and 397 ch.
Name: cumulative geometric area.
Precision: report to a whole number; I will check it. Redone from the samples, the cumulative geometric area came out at 2109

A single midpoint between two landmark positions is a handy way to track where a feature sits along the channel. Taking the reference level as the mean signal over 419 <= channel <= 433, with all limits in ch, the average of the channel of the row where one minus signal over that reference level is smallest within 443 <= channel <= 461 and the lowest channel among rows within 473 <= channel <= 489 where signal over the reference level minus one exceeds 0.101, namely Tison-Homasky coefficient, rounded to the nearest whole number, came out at 467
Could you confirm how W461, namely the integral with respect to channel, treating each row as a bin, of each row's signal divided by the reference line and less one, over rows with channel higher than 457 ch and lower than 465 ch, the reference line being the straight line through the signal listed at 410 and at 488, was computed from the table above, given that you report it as 0.46 ch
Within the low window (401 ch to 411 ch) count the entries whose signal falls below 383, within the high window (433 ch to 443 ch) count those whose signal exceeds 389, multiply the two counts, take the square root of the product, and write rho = 3.2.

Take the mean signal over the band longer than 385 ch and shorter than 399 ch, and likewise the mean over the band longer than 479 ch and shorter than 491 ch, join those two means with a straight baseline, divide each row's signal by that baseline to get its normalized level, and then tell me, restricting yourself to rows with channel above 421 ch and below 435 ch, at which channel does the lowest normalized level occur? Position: 424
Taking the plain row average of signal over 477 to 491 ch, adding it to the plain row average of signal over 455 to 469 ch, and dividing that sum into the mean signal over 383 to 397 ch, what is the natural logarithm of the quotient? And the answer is -0.779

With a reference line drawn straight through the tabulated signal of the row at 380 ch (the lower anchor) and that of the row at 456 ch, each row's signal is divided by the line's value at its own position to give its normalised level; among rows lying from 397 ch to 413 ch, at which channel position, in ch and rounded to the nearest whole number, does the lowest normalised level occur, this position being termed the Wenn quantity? 408 ch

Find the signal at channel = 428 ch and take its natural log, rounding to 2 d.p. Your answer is 5.96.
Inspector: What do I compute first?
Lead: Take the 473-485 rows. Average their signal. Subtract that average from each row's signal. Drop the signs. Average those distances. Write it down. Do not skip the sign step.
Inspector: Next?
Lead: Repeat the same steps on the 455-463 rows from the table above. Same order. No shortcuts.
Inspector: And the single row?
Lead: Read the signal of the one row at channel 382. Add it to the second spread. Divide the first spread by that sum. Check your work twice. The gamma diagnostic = 0.0122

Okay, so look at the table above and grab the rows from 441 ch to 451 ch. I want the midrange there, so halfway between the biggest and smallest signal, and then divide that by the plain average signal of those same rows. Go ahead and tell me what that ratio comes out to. 1.01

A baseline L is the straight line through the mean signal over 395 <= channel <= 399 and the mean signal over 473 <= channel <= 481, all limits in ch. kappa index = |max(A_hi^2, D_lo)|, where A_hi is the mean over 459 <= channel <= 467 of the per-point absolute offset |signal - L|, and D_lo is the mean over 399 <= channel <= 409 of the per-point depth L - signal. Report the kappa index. 93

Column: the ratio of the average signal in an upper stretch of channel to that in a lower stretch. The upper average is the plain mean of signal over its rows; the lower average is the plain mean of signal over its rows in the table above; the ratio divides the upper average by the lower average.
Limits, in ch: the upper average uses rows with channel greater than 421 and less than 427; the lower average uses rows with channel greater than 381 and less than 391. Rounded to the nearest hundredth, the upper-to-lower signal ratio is 0.95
